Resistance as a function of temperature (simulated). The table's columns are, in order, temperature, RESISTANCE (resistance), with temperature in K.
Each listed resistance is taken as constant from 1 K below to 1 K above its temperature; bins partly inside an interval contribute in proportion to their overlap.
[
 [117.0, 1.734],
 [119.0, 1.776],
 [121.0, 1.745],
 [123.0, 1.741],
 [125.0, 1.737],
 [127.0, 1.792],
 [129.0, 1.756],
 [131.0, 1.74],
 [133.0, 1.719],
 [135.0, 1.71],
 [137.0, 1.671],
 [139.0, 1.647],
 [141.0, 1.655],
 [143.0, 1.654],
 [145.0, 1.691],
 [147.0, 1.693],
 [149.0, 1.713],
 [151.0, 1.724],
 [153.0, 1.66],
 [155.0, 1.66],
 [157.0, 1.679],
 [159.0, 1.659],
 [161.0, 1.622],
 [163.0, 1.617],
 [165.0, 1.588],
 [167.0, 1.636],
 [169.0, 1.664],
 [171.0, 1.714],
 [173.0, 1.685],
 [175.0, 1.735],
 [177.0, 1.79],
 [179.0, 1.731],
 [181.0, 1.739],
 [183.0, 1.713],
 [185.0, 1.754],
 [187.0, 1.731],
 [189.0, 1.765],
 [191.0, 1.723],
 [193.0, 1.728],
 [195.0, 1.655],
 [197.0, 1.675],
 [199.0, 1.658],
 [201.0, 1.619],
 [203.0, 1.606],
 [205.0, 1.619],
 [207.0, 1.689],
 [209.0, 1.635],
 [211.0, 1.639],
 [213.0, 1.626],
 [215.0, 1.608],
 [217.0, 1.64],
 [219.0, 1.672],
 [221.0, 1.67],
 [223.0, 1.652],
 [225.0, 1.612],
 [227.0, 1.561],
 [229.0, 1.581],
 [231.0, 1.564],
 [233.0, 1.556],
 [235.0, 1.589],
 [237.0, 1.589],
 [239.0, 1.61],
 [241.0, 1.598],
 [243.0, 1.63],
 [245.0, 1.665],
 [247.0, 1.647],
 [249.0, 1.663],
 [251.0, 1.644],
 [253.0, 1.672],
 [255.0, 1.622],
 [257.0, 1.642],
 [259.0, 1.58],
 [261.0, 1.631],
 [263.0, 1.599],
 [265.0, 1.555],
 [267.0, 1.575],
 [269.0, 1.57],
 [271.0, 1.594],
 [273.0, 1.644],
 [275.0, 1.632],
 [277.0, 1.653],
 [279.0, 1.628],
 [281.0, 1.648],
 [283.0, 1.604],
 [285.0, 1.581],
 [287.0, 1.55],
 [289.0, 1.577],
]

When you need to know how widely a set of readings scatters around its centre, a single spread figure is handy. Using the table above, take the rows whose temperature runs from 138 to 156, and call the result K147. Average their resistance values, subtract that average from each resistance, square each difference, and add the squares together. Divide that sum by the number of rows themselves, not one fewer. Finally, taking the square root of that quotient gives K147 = 0.027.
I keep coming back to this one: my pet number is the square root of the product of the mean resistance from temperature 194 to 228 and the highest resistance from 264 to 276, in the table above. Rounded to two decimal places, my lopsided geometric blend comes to 1.64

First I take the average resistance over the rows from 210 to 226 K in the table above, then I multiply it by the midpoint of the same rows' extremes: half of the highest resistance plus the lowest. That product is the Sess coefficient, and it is 2.7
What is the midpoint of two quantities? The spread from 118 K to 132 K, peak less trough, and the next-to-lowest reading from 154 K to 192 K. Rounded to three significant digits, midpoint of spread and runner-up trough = 0.836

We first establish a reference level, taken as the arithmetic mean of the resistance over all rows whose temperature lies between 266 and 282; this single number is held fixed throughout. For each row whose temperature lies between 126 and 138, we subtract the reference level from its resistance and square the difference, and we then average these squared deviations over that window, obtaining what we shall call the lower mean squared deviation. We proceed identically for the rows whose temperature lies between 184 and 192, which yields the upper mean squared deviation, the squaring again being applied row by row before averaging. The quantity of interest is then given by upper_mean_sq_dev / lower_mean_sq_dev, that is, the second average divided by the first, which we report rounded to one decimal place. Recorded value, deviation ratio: 1.1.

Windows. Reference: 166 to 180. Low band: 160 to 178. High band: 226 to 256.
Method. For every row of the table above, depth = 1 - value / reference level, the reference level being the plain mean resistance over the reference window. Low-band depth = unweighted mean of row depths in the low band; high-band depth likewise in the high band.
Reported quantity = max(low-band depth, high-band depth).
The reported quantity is 0.056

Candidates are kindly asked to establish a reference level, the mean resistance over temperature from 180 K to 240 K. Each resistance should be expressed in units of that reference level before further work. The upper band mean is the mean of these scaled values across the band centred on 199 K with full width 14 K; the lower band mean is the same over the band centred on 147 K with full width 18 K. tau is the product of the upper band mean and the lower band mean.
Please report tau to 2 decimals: 1.02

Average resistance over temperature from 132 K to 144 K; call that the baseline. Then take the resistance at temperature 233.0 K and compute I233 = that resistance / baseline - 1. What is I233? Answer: -0.072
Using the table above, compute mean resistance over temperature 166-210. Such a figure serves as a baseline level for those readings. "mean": 1.694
